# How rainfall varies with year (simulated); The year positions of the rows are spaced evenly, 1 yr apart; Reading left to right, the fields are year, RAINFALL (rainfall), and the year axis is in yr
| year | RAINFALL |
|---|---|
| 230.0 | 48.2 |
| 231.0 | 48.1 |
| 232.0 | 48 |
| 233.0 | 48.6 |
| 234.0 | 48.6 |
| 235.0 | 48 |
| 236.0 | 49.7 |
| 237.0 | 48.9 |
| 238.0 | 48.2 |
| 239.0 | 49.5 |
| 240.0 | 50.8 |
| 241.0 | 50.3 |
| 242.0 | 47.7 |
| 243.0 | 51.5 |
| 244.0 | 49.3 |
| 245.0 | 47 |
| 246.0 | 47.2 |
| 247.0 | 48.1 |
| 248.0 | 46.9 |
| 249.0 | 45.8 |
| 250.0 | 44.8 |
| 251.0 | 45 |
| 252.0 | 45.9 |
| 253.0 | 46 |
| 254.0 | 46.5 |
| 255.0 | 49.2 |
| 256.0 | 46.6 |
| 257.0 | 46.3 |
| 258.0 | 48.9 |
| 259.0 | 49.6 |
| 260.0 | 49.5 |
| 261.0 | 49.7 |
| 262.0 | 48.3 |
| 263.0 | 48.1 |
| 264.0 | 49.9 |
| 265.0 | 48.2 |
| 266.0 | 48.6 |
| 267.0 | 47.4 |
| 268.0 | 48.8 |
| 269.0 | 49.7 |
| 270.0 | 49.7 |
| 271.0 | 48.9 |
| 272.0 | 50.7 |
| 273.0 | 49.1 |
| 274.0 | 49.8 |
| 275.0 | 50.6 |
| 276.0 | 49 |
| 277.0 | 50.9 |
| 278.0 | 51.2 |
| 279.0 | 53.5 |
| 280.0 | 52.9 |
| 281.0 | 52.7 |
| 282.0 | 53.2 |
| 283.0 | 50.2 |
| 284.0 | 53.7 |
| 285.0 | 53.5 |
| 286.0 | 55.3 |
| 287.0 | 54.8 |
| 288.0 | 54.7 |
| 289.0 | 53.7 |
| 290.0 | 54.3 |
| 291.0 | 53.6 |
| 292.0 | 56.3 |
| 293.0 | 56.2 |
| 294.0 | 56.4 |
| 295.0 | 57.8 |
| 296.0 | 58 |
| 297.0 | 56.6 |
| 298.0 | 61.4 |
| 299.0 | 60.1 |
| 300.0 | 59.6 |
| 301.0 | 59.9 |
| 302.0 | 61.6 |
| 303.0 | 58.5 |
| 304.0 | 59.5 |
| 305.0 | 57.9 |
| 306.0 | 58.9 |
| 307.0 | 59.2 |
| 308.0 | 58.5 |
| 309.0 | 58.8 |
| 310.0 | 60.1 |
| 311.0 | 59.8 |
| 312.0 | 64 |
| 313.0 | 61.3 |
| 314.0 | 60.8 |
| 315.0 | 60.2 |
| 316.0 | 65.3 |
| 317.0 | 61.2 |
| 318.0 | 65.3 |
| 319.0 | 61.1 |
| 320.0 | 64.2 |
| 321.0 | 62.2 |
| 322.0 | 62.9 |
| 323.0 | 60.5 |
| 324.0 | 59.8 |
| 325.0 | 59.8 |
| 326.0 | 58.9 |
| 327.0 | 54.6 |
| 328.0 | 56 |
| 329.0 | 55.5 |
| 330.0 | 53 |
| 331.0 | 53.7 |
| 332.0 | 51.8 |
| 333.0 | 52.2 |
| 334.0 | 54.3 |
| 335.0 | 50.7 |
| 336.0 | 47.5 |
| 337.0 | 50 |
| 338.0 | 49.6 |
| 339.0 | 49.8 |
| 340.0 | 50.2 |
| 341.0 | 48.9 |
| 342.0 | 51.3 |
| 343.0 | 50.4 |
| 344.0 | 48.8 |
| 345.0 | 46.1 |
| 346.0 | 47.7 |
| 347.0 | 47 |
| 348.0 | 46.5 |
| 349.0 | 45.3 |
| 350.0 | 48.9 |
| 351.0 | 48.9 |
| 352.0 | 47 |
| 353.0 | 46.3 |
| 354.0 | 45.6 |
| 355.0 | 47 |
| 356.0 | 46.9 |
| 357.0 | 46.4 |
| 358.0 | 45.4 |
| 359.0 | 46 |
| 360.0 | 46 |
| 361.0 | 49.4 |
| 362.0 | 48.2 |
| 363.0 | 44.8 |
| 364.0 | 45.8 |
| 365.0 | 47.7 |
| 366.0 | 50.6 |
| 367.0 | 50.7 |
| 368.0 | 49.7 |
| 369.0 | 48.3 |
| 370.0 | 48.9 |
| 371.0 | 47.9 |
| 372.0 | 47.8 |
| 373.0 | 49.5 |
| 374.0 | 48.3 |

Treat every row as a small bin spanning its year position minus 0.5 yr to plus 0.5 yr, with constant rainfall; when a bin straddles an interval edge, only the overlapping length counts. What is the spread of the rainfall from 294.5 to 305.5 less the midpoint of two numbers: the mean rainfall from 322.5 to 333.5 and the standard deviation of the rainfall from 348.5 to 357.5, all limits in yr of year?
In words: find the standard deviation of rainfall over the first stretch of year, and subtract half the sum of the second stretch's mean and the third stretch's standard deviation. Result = -27.1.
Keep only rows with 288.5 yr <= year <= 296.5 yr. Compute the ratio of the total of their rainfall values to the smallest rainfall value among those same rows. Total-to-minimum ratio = 8.3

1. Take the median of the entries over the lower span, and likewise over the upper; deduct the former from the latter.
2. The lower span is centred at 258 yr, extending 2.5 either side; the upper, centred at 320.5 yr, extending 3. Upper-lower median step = 14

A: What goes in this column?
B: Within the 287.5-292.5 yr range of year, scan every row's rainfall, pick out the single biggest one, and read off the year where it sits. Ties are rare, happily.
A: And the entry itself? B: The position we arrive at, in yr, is 292.0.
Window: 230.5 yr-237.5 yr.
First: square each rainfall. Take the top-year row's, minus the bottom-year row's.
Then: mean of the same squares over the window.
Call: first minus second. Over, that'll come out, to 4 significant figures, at -2281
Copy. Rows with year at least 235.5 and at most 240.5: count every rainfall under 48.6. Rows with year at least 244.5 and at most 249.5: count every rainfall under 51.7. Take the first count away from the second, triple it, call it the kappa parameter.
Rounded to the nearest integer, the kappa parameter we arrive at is 12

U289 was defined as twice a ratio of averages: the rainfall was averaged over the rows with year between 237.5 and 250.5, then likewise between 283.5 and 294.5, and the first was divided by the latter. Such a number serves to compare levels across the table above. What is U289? 1.76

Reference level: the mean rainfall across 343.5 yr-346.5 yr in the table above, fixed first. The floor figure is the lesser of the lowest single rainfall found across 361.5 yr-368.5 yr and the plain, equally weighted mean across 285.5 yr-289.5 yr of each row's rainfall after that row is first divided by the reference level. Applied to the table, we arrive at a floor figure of 1.15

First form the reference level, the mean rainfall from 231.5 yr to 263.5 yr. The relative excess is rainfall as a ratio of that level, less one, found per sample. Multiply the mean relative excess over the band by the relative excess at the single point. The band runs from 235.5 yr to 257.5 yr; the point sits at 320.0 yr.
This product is -0.0021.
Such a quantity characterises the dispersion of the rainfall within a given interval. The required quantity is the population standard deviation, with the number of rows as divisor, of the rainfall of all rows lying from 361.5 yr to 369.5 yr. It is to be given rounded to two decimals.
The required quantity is 1.99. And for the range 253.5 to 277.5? 1.23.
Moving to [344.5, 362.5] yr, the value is 1.20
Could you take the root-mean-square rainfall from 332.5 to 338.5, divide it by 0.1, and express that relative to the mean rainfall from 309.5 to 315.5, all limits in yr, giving 8.3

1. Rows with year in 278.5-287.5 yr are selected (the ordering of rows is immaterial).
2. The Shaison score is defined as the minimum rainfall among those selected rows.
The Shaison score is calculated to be 50.2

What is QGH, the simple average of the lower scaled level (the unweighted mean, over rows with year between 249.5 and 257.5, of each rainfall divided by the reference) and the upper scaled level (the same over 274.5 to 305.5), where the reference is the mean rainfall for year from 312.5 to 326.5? 0.82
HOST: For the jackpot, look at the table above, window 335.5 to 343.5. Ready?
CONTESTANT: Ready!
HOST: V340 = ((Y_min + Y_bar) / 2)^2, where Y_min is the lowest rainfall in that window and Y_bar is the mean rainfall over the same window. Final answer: 2363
